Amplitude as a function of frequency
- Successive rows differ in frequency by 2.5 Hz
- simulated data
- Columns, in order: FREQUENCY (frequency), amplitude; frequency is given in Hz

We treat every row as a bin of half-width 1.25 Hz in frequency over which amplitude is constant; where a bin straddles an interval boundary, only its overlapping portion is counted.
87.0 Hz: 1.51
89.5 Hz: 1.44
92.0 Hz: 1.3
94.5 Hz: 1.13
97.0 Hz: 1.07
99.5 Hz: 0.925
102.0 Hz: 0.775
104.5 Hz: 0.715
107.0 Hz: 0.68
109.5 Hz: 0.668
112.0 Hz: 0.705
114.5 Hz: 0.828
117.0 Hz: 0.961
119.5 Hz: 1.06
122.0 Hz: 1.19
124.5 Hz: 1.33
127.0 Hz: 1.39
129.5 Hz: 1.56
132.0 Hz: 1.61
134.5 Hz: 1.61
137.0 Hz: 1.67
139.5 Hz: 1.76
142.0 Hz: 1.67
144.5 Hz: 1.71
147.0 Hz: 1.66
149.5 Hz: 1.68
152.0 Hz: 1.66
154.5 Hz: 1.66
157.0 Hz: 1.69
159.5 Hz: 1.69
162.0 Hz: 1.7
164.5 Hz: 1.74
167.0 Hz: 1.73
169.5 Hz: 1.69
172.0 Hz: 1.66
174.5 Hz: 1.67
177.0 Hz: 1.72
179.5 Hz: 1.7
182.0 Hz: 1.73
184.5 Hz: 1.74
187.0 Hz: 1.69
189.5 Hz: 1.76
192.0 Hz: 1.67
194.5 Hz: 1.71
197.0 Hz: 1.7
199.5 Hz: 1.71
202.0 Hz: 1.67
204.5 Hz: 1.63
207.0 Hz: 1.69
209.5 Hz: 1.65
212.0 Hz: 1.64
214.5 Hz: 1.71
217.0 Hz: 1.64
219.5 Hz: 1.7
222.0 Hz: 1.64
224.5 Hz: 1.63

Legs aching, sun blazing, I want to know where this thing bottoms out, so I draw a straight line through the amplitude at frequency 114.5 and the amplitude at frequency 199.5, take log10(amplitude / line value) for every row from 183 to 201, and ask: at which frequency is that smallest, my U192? 199.5 Hz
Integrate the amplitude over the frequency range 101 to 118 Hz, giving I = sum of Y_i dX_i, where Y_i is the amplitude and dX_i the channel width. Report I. 13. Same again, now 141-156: 25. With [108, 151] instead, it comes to 58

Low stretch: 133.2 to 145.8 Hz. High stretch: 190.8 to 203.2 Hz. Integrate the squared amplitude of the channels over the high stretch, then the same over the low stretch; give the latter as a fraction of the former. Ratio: 1.0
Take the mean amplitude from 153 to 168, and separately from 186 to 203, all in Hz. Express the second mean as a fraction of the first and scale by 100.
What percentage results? 100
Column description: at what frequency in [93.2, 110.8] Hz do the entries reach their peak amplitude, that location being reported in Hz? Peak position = 94.5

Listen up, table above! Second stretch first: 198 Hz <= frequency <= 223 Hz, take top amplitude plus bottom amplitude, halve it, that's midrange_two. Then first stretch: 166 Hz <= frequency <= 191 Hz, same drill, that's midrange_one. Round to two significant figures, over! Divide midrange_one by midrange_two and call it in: 1.0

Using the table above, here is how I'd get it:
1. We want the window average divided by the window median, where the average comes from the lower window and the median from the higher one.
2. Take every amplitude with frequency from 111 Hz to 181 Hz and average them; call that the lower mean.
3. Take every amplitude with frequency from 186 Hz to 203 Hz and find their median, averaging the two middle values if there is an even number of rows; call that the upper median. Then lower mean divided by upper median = 0.90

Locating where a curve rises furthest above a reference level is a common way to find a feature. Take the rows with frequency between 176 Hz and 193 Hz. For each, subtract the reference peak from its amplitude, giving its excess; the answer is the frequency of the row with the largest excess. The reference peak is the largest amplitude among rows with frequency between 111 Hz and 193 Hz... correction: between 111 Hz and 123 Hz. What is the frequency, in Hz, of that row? 189.5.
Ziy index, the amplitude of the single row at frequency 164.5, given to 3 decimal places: 1.740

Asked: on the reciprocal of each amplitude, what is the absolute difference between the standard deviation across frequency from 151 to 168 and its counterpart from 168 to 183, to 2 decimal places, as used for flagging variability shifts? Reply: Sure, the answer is 0.00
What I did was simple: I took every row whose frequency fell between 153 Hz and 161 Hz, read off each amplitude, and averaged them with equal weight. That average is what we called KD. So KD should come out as 1.68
